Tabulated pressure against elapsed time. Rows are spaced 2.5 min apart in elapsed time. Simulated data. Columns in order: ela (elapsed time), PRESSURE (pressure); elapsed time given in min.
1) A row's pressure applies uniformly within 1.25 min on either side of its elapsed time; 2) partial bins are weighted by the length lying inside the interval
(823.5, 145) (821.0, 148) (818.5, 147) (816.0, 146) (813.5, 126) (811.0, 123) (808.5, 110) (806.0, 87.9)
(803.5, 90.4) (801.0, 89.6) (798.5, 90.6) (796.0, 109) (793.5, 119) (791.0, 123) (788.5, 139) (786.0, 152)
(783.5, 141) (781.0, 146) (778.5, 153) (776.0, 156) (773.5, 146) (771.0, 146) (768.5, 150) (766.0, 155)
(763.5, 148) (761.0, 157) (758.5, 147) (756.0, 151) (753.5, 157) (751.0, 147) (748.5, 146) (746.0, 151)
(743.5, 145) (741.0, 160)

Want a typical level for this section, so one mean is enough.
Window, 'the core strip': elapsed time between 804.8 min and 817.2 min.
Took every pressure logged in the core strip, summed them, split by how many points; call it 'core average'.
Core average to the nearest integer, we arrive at 119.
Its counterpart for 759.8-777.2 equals 151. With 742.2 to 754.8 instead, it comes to 149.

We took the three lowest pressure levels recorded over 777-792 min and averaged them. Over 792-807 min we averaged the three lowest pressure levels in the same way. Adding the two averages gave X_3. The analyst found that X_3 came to 224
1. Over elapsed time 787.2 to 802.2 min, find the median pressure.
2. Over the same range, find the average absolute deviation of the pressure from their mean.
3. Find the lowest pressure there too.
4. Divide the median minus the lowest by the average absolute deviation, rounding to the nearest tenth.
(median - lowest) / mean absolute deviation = 1.6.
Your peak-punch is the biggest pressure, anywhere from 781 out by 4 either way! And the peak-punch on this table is 153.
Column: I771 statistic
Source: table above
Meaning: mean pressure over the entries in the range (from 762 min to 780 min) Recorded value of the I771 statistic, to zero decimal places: 151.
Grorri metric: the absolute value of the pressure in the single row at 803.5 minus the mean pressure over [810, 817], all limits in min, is 41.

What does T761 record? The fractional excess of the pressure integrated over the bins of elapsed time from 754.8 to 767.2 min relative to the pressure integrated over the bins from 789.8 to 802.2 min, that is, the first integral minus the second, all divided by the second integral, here 0.43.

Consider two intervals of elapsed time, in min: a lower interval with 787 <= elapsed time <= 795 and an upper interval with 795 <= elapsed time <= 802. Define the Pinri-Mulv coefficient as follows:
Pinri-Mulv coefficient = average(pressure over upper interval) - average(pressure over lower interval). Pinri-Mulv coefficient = -31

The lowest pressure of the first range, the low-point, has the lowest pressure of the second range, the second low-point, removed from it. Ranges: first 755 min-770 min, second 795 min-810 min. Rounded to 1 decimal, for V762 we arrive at 59.1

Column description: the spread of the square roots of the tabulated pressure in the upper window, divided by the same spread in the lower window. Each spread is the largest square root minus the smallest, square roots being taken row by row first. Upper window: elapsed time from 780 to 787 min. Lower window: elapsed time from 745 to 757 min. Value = 1.0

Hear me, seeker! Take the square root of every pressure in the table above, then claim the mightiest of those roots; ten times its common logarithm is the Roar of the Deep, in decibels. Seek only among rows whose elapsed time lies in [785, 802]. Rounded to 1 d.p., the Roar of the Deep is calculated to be 10.9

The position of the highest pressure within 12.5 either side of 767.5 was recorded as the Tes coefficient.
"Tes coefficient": 761.0 min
